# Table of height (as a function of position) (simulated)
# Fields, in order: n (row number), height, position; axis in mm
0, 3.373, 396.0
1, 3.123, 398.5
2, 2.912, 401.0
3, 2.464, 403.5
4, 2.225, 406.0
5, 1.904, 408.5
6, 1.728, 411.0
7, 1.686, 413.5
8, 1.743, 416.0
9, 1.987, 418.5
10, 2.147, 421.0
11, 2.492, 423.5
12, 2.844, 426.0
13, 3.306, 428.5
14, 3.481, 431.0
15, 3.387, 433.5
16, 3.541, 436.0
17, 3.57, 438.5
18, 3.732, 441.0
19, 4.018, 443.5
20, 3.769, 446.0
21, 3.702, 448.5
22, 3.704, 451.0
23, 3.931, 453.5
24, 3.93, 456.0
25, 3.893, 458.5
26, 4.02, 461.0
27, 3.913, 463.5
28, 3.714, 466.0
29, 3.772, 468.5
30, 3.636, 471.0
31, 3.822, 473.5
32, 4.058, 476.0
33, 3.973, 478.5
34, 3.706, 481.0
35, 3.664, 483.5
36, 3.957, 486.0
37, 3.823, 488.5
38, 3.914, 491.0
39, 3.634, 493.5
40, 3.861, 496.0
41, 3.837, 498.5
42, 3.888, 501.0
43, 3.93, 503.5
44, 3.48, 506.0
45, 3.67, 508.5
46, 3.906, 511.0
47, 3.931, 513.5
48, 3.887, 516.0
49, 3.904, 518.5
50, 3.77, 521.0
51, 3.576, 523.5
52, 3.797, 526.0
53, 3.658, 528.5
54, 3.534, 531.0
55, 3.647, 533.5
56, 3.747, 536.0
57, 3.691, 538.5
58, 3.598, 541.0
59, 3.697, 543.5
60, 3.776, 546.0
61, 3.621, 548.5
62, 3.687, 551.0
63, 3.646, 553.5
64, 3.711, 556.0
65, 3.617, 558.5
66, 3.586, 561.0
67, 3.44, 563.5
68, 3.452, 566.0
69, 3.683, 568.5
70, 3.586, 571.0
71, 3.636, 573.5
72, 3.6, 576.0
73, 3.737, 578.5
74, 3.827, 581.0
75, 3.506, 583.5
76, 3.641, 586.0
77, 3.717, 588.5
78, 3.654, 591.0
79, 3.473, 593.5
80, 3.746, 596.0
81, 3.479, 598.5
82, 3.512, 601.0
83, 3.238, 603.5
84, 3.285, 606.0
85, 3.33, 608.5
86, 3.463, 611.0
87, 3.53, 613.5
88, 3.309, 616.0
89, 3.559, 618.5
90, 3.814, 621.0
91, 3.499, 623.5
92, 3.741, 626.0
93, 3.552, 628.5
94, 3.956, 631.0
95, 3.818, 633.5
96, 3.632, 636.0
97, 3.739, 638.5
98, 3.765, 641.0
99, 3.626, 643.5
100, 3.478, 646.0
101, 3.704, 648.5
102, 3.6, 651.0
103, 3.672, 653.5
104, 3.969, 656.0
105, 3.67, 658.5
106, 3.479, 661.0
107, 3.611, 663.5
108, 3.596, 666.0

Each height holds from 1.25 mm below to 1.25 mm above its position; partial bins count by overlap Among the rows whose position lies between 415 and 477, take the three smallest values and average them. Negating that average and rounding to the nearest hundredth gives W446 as -1.96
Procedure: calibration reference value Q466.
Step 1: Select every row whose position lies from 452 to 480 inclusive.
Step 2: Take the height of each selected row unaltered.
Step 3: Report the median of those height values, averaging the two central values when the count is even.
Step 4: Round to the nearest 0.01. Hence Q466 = 3.91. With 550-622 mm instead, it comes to 3.59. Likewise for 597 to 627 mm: 3.49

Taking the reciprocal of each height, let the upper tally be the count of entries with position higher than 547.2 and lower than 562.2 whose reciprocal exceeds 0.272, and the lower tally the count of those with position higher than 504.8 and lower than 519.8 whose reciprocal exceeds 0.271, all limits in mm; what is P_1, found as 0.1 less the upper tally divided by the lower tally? -2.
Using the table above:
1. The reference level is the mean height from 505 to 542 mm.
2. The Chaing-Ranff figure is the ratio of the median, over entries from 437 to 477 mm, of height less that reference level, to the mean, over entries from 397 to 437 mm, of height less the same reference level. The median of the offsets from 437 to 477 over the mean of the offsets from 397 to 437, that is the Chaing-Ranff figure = -0.1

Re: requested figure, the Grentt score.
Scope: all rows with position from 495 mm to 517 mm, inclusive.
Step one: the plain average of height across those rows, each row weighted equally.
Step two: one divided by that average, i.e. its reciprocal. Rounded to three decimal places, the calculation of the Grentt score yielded 0.262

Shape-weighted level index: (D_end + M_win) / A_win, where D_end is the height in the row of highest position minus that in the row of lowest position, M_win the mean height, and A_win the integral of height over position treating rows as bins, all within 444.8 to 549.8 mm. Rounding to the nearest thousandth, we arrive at 0.009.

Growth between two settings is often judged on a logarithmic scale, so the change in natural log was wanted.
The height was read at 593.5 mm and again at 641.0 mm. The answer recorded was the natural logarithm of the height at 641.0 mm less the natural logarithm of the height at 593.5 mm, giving 0.08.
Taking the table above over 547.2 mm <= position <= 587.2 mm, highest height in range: 3.827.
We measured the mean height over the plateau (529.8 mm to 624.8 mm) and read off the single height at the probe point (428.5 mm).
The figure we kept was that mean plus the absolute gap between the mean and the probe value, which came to 3.87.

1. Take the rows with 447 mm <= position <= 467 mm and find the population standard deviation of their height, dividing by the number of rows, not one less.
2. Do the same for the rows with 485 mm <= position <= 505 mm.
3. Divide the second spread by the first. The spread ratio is 0.80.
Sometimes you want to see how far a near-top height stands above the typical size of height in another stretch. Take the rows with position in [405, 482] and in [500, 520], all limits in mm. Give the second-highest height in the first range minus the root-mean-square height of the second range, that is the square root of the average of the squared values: 0.19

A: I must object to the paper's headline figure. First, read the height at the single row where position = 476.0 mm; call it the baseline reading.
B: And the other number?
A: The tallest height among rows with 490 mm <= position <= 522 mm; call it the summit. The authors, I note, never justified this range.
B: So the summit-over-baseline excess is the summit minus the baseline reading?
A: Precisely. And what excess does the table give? -0.13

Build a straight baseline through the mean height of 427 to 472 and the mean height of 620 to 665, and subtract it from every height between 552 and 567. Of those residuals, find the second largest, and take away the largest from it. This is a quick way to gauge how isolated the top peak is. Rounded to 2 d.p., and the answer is -0.07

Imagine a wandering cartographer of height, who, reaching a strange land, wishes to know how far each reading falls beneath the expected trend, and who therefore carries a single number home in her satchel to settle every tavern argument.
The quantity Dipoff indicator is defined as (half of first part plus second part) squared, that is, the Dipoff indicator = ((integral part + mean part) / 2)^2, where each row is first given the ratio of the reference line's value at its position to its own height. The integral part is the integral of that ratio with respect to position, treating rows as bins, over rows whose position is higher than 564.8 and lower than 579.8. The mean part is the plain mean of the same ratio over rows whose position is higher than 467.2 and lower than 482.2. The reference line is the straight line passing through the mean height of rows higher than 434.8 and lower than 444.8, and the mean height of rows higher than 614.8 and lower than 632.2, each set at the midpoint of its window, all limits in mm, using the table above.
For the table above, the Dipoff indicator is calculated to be 65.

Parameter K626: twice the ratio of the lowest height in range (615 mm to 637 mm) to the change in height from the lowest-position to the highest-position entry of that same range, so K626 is 20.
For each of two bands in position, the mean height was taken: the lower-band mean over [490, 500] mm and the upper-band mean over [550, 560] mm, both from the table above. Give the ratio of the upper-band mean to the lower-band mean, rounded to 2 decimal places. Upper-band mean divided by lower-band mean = 0.96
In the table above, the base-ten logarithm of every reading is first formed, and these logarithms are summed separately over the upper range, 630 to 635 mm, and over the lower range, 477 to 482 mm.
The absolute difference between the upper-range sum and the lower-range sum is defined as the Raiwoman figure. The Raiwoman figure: 0.01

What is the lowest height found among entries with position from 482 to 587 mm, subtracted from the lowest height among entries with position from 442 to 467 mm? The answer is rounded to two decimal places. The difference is 0.26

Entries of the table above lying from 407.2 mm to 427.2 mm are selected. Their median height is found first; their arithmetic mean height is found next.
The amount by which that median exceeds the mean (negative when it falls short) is -0.12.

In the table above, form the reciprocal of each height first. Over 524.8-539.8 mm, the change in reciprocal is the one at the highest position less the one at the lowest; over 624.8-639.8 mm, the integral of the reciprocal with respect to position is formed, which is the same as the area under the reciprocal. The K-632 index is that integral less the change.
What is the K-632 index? 4.01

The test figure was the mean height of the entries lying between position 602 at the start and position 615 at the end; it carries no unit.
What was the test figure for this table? 3.37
